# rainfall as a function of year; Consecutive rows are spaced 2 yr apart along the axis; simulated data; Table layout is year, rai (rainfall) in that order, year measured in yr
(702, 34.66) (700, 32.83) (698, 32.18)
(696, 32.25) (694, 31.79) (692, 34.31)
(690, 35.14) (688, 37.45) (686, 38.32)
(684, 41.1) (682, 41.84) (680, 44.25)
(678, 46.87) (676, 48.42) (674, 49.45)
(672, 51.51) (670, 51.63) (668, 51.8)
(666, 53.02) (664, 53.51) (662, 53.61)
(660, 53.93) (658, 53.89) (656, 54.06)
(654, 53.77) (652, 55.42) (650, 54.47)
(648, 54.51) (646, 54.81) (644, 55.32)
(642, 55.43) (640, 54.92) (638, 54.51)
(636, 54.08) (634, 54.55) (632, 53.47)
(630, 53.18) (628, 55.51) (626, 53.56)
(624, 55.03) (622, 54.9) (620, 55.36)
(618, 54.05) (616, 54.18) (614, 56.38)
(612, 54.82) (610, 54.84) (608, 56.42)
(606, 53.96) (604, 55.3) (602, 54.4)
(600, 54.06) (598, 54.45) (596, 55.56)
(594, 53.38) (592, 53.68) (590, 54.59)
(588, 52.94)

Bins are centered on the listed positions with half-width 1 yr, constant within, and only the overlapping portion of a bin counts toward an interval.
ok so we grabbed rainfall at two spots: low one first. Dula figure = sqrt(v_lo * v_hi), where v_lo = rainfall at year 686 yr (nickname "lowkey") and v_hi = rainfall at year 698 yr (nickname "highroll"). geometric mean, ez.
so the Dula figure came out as 35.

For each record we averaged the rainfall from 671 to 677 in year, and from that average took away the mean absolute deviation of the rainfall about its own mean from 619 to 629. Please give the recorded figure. 49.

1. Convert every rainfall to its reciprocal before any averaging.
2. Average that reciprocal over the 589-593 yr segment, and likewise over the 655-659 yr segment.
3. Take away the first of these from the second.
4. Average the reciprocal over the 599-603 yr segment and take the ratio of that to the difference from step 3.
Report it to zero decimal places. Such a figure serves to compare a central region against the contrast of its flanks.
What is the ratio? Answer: 345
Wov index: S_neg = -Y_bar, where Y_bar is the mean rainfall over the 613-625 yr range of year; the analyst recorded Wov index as -55.0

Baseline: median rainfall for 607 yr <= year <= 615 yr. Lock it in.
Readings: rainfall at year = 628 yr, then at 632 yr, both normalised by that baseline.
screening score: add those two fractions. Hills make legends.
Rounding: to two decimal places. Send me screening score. 1.96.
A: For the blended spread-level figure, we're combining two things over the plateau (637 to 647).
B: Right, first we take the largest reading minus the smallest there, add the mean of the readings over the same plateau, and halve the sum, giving 28.0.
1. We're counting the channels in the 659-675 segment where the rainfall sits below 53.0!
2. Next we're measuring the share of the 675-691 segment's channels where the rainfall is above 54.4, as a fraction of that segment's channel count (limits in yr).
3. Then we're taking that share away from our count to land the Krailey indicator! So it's 4.0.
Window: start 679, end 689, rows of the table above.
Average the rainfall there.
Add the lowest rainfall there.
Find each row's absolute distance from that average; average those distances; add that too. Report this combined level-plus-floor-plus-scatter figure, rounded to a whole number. 80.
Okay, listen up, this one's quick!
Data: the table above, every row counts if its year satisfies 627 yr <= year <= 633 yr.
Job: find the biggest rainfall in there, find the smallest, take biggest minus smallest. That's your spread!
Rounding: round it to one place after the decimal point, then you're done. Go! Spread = 2.3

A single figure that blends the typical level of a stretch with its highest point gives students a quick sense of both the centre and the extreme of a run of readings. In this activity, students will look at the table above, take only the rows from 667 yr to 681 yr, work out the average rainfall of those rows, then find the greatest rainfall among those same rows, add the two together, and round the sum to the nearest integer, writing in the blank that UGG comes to 101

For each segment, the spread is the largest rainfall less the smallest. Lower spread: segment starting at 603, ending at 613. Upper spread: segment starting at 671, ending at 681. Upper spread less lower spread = 4.8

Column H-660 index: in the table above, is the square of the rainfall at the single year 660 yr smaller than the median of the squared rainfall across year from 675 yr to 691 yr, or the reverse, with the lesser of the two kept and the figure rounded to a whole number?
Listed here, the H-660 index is 1720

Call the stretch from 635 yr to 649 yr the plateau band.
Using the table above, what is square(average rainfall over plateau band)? 3003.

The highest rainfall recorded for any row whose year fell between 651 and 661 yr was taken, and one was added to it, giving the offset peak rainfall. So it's 56.4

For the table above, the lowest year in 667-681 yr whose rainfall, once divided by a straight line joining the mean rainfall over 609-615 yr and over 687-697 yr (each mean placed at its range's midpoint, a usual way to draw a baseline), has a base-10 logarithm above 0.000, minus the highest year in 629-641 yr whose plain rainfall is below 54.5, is 32 yr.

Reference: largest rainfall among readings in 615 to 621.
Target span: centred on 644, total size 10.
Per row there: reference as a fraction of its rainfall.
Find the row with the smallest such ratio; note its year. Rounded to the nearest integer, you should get 642 yr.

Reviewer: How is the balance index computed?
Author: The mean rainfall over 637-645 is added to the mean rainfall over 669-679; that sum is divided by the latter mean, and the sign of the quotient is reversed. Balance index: -2.11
